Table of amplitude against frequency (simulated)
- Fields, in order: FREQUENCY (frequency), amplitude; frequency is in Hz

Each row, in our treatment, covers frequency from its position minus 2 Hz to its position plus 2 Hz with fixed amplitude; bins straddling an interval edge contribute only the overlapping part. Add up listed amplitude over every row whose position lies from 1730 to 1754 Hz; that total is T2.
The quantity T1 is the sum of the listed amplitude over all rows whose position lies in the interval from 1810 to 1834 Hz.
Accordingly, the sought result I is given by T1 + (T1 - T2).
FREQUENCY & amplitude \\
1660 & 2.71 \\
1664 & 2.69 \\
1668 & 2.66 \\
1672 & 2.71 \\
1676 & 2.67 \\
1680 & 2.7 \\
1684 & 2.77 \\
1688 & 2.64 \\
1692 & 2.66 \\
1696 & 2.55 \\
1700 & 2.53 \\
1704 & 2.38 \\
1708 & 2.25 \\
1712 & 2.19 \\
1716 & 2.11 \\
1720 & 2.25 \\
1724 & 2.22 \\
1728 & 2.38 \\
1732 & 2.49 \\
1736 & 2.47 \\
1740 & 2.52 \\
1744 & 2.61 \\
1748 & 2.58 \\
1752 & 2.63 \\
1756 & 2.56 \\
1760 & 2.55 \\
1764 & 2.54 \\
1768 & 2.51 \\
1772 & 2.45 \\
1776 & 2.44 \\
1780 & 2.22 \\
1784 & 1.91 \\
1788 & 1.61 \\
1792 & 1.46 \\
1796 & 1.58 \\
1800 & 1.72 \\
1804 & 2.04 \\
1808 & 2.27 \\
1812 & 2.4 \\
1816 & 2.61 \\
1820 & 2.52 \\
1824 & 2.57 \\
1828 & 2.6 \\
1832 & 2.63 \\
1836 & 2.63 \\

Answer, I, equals 15.4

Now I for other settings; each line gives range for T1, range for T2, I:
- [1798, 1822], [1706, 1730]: 13.7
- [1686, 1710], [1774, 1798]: 18.8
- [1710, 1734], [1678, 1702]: 11.4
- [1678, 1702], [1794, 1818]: 19.1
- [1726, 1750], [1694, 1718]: 16.1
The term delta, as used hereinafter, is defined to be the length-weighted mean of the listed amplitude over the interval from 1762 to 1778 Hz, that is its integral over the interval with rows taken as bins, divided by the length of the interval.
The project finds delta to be 2.5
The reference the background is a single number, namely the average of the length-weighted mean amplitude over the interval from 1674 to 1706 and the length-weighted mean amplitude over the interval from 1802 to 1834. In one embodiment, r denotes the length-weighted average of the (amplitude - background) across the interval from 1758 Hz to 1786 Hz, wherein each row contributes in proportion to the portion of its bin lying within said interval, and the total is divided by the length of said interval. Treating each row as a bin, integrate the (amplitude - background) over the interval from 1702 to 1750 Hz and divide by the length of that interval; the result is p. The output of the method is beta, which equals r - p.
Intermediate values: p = -0.16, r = -0.16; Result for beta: 0.0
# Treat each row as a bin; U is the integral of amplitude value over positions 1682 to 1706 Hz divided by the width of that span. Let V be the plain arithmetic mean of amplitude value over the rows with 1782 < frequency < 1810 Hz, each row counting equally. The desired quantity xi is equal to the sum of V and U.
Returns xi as 4.39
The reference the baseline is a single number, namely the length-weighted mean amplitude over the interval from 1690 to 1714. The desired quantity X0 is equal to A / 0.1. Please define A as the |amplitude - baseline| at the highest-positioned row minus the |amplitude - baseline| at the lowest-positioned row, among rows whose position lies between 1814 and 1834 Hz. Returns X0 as 0.2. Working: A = 0.02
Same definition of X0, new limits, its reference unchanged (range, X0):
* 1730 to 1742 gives 0.3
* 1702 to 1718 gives 2.7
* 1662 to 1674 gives 0.2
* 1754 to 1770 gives -0.5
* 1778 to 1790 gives 6.1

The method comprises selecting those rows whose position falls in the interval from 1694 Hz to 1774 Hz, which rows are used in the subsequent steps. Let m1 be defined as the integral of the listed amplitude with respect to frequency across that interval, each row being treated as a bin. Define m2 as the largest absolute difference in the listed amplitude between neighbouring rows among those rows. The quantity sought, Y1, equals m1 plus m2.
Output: 195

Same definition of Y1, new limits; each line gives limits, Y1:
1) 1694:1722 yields 65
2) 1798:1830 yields 75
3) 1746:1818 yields 161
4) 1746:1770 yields 62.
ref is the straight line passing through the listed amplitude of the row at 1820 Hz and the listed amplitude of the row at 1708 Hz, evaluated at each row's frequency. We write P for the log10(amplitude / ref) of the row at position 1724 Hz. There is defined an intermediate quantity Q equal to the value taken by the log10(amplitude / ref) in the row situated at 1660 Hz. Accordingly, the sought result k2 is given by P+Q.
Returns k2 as 0.09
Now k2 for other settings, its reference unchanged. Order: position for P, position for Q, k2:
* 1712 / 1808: -0.05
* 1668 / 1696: 0.15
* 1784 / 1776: -0.10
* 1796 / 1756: -0.16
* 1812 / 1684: 0.08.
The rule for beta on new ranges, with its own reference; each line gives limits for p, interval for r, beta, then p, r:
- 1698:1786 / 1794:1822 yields -0.2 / -0.13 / -0.37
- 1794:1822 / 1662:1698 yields 0.5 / -0.37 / 0.14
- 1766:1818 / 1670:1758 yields 0.4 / -0.44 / -0.04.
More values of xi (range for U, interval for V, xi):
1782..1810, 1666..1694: 4.49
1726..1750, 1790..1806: 4.21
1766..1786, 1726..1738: 4.75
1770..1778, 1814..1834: 5.03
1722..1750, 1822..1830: 5.05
